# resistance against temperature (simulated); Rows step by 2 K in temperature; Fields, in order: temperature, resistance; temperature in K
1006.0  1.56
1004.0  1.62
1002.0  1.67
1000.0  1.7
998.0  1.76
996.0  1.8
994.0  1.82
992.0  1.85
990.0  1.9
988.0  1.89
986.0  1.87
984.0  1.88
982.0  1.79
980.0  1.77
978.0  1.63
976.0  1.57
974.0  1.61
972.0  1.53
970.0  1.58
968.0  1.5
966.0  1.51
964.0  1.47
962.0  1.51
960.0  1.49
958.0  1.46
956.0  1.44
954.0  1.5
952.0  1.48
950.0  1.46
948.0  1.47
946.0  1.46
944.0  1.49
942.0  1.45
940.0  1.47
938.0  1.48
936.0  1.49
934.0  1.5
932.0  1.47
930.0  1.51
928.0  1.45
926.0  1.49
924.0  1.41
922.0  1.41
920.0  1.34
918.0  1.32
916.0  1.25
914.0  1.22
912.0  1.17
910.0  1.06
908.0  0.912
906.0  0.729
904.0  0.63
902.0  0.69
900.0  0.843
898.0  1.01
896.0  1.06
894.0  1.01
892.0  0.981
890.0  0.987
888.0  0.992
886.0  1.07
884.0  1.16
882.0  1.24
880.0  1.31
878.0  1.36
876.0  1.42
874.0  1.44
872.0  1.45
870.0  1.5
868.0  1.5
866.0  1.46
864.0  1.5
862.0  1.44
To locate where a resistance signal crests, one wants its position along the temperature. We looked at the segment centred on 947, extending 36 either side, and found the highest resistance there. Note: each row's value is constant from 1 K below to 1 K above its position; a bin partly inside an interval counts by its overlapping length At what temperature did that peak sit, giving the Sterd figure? 982.0 K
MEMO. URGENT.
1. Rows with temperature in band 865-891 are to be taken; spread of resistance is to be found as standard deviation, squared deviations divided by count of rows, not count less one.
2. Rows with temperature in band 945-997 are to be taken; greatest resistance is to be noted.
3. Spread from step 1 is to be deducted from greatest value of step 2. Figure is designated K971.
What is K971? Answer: 1.72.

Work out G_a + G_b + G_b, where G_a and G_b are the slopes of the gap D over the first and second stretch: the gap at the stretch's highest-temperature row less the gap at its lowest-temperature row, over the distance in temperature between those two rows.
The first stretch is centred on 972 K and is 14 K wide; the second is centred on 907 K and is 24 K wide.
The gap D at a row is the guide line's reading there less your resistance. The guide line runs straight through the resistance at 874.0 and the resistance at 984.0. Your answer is -0.02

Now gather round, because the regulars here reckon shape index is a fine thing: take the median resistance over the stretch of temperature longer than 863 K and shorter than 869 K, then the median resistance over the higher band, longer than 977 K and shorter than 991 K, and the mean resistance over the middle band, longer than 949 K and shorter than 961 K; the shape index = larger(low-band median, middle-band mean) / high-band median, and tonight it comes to 0.80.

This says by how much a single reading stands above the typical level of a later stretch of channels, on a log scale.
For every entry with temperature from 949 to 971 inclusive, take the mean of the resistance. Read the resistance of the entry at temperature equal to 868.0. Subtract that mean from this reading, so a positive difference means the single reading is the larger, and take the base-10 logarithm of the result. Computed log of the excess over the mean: -2.0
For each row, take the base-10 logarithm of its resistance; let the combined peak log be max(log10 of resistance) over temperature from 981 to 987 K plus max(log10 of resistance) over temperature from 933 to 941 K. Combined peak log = 0.45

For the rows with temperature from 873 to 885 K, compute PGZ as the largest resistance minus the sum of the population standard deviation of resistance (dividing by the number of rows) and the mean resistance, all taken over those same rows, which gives 0.020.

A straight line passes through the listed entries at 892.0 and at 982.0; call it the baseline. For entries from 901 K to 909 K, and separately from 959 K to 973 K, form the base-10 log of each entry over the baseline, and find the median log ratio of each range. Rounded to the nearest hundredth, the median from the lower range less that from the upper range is -0.15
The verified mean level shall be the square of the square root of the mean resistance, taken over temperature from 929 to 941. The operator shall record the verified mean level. 1.5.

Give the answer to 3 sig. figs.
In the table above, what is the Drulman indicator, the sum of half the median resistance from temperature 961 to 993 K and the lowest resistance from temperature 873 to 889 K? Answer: 1.80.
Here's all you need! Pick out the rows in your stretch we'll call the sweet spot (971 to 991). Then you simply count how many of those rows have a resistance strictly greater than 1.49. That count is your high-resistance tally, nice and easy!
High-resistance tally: 10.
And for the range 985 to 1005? 10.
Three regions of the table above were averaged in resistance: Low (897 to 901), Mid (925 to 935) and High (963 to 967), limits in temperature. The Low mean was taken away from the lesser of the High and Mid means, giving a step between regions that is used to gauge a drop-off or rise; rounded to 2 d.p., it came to 0.56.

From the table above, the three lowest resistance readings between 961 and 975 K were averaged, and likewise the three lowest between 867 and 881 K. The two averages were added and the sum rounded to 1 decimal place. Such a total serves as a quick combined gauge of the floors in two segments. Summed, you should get 2.9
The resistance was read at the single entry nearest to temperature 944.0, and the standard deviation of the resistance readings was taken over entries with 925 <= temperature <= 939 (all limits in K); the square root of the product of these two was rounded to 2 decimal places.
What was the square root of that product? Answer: 0.17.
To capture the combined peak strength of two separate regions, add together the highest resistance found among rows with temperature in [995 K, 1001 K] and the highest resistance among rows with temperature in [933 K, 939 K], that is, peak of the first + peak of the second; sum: 3.30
